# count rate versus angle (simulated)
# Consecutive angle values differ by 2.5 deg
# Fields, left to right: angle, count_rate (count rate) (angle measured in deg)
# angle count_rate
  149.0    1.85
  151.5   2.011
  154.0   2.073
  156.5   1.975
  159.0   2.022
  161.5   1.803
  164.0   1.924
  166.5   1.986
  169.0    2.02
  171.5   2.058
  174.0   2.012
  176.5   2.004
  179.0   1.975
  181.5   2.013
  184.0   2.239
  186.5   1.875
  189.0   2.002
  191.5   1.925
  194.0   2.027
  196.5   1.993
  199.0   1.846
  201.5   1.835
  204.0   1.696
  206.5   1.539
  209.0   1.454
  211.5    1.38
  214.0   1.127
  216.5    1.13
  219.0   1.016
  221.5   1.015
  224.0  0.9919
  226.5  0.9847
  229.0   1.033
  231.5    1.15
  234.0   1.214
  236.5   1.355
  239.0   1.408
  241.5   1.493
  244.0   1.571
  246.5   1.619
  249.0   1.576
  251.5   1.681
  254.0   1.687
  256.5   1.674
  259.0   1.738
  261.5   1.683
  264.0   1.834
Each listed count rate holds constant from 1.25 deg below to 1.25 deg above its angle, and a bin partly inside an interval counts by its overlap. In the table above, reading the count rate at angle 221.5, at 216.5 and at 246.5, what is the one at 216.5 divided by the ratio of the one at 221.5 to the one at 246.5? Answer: 1.8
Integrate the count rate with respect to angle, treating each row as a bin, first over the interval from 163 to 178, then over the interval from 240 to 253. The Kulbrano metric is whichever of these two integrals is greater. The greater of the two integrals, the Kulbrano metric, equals 30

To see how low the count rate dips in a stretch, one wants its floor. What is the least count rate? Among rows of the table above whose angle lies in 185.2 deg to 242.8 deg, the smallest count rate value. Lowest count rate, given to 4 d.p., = 0.9847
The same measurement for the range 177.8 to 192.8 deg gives 1.8750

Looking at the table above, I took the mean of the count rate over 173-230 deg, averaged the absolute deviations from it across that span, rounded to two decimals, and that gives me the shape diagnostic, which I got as 0.39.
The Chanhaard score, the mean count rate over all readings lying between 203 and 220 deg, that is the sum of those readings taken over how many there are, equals 1.3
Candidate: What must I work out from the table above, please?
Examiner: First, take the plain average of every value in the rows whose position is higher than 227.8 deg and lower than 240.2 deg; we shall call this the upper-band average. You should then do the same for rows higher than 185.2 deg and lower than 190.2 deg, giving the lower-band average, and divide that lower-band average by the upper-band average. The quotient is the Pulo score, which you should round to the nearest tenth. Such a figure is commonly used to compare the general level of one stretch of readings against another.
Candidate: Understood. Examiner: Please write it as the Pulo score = 1.6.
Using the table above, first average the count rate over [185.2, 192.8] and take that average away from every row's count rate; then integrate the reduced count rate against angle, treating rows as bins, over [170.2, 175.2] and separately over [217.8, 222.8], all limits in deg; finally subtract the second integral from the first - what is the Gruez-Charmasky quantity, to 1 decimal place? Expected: 5.1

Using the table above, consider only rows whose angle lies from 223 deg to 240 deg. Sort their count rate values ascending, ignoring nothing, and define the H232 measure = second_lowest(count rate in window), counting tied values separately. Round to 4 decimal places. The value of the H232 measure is 0.9919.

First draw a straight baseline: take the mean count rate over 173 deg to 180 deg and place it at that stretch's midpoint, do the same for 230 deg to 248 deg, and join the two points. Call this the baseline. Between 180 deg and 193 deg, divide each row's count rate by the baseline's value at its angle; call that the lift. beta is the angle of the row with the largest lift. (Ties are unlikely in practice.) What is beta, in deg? 184.0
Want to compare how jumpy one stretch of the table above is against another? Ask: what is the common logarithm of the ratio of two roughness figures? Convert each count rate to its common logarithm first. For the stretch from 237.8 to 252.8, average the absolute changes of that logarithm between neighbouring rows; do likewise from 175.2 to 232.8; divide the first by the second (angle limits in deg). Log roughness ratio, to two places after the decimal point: -0.13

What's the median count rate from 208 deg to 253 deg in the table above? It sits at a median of 1.28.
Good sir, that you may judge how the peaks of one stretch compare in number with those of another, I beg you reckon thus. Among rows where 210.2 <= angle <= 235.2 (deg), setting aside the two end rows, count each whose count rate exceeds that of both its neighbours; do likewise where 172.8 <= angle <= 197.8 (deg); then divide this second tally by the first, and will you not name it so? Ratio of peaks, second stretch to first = 3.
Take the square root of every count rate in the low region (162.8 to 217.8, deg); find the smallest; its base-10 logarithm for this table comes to 0.026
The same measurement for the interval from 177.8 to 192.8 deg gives 0.137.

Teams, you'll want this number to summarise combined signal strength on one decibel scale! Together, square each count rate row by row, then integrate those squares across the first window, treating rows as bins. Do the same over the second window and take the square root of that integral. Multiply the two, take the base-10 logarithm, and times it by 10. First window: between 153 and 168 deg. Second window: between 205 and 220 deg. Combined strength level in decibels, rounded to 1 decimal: 24.6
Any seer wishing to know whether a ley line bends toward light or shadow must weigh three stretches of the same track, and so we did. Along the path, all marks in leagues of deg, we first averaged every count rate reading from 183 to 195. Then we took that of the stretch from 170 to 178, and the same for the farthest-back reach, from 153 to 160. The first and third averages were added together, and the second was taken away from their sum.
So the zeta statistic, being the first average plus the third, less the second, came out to 2.01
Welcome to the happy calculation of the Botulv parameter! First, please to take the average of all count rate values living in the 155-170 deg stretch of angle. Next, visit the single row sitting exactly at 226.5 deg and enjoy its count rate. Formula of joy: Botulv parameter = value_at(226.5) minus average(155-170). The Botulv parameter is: -1.0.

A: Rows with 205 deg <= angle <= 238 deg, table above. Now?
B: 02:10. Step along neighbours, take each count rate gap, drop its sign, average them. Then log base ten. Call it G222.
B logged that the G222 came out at -1.11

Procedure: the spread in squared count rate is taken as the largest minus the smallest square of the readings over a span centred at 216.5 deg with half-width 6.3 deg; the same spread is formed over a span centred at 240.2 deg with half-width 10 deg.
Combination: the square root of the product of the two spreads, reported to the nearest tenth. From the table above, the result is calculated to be 1.1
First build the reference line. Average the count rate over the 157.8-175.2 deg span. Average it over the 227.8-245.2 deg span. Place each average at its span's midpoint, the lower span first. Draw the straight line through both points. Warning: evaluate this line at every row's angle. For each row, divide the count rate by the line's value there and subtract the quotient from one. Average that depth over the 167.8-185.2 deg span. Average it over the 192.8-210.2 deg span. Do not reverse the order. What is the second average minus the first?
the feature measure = 0.0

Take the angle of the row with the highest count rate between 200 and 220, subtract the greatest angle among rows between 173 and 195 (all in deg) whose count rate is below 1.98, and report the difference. 10.0 deg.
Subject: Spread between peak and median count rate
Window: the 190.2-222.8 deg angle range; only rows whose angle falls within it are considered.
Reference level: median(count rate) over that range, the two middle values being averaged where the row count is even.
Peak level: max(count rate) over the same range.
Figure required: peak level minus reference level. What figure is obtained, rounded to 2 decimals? 0.49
